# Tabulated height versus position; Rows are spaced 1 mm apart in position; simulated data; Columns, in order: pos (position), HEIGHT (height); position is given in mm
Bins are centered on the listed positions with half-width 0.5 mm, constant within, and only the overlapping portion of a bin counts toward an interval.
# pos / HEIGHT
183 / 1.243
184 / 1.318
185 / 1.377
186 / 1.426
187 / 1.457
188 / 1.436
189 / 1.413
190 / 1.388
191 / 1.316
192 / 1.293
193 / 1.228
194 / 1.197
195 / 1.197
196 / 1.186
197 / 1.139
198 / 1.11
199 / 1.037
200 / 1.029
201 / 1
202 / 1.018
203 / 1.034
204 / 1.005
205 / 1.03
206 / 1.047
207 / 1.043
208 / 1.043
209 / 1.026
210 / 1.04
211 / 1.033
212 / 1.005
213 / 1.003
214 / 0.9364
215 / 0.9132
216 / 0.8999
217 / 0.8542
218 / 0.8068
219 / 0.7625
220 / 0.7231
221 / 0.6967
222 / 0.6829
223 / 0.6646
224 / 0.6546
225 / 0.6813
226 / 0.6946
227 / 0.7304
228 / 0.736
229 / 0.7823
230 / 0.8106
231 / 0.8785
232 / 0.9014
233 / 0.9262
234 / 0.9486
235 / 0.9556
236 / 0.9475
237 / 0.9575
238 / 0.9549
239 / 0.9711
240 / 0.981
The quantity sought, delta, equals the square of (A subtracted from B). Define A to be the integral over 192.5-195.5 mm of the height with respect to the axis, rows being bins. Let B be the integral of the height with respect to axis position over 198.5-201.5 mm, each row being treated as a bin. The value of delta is 0.3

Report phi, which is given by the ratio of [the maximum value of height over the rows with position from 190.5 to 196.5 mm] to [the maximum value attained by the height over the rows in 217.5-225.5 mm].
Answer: 1.63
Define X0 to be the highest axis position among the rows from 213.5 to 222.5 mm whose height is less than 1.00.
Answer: 222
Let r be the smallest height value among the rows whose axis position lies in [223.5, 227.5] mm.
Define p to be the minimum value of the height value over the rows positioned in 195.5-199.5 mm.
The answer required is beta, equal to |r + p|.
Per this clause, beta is 1.69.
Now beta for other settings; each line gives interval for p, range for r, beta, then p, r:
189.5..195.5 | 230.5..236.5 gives 2.08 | 1.197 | 0.8785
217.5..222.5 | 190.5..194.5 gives 1.88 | 0.6829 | 1.197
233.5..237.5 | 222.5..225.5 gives 1.60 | 0.9475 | 0.6546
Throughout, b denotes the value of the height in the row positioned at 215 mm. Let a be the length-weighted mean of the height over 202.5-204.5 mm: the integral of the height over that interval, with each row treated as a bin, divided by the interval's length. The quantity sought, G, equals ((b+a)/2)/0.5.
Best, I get 1.93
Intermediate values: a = 1.0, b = 0.9132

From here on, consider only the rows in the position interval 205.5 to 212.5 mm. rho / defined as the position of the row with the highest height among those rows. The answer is 206 mm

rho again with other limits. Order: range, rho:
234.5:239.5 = 239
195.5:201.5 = 196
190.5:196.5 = 191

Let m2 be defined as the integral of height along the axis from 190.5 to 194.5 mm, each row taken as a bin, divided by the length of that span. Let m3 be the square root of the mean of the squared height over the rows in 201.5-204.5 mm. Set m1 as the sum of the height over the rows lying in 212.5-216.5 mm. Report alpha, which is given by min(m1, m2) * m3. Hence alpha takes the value 1.28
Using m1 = 4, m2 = 1.26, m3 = 1.02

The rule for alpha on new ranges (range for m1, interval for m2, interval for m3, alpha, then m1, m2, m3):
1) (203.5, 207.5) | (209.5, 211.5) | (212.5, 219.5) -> 0.92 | 4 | 1.04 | 0.89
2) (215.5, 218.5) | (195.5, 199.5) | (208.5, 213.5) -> 1.14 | 3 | 1.12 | 1.02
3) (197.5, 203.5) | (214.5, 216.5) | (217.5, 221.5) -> 0.68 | 6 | 0.91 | 0.75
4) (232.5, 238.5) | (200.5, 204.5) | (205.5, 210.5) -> 1.05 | 6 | 1.01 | 1.04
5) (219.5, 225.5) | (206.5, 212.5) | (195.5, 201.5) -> 1.12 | 4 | 1.03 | 1.09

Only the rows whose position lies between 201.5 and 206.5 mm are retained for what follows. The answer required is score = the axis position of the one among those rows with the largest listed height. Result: 206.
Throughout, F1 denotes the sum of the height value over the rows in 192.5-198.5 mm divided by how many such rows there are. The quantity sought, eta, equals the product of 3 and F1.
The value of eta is 3.53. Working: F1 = 1.18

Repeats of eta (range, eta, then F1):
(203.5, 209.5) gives 3.10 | 1.03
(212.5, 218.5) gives 2.71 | 0.90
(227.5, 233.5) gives 2.52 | 0.84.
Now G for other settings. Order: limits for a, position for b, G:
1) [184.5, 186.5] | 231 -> 2.28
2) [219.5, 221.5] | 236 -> 1.66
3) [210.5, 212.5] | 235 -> 1.97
